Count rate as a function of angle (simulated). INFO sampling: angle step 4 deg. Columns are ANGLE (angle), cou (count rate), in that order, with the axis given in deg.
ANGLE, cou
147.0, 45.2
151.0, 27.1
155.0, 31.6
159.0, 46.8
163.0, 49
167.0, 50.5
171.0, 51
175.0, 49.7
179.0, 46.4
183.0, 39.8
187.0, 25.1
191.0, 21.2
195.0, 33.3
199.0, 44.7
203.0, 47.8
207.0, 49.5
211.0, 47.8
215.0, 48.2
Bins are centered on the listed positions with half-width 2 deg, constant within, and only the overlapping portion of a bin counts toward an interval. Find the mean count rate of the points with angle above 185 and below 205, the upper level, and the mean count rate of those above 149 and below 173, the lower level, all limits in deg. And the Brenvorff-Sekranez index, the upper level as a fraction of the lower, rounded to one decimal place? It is 0.8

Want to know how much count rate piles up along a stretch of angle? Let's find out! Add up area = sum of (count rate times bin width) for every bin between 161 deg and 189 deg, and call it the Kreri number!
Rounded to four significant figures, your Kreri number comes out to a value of 1246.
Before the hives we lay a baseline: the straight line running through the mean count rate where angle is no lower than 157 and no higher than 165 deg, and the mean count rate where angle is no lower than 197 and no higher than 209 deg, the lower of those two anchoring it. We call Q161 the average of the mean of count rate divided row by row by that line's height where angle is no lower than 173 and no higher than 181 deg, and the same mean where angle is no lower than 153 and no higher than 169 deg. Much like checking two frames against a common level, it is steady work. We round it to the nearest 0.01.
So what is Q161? 0.97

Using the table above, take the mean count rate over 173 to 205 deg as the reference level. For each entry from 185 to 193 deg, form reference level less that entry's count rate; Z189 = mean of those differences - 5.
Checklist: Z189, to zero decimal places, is 10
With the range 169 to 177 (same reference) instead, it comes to -17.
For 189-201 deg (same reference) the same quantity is 0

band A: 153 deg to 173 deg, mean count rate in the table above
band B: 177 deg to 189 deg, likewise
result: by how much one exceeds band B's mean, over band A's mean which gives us -0.79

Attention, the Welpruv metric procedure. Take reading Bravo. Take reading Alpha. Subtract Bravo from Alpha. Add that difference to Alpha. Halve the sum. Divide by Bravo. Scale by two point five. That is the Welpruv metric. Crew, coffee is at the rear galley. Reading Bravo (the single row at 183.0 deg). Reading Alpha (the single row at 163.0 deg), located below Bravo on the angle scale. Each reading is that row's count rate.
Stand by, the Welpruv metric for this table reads 1.8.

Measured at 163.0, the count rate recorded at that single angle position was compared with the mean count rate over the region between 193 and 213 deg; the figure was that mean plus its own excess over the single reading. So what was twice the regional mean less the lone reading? 40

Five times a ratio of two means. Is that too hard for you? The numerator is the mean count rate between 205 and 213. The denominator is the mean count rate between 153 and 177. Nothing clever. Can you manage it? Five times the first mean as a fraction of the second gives 5.24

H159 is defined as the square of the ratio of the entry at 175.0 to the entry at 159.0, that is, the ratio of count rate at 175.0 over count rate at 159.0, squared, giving 1.1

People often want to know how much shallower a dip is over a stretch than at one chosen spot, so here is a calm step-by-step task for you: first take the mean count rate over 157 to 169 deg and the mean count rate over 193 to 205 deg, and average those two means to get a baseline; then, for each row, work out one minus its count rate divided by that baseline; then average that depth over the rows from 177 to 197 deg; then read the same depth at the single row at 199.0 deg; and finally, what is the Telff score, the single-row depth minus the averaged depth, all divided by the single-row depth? -18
